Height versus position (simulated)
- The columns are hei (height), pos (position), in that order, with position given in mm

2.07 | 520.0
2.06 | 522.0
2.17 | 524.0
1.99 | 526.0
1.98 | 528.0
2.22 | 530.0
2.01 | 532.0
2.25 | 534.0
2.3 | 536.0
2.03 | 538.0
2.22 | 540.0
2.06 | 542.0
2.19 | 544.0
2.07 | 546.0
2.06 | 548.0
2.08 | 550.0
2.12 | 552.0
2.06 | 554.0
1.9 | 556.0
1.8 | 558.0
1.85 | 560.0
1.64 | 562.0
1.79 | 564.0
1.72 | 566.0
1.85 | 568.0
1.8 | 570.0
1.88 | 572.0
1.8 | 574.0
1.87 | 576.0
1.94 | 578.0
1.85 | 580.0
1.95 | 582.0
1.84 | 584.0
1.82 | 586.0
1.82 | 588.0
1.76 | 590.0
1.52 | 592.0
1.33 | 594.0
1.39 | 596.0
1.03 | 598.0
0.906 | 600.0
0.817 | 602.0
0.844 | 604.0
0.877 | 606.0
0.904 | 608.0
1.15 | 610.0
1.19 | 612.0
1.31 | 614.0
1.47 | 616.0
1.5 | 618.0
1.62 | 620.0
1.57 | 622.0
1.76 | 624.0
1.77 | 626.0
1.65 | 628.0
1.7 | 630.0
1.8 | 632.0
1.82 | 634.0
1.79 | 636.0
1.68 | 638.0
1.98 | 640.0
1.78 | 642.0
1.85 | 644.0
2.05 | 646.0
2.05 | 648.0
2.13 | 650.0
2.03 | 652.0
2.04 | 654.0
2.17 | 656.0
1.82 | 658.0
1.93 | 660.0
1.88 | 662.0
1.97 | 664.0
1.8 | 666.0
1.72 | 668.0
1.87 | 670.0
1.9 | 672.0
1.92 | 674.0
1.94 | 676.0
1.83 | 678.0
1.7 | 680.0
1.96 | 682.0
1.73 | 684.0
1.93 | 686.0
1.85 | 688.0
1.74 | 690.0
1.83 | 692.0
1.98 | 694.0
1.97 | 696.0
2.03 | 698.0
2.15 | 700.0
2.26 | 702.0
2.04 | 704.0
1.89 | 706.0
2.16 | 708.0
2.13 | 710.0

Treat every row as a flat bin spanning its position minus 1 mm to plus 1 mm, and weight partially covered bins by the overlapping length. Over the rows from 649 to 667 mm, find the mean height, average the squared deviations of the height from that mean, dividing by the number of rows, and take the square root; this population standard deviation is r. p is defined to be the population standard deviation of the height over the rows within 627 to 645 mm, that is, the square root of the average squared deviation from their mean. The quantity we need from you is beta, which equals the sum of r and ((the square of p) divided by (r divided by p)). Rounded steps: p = 0.094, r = 0.12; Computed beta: 0.13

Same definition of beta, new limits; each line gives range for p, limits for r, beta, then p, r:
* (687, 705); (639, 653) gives 0.15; 0.153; 0.11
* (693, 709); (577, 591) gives 0.09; 0.113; 0.06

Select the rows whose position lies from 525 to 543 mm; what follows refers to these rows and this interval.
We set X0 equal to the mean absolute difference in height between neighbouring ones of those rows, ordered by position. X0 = 0.17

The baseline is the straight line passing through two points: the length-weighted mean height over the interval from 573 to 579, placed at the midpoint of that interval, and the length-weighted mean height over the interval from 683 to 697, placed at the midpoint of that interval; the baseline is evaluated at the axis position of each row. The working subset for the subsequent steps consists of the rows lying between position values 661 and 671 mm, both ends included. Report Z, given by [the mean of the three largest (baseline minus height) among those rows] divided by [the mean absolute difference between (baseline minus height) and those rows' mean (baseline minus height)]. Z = 0.94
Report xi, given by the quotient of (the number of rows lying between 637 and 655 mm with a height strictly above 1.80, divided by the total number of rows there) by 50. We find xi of 0.016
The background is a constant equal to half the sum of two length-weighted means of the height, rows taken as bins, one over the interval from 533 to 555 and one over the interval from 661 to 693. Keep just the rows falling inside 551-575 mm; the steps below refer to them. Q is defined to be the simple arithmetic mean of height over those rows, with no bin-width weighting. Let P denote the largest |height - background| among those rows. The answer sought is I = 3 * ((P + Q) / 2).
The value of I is 3.30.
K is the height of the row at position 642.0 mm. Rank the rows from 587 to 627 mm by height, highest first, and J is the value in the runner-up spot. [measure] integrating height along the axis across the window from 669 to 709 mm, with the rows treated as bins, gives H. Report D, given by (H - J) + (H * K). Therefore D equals 213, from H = 77.4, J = 1.77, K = 1.78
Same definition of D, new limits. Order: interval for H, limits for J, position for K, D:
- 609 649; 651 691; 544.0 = 212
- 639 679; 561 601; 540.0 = 247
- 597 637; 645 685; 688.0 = 154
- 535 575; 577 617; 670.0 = 223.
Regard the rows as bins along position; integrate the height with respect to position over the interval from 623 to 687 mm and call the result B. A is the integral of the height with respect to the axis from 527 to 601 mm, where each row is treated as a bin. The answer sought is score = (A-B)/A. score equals 0.1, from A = 137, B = 120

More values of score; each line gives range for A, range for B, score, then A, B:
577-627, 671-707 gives 0.0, 72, 69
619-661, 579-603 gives 0.5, 78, 36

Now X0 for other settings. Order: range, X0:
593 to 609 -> 0.10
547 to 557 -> 0.07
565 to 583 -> 0.08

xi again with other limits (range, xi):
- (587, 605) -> 0.002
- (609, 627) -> 0.000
